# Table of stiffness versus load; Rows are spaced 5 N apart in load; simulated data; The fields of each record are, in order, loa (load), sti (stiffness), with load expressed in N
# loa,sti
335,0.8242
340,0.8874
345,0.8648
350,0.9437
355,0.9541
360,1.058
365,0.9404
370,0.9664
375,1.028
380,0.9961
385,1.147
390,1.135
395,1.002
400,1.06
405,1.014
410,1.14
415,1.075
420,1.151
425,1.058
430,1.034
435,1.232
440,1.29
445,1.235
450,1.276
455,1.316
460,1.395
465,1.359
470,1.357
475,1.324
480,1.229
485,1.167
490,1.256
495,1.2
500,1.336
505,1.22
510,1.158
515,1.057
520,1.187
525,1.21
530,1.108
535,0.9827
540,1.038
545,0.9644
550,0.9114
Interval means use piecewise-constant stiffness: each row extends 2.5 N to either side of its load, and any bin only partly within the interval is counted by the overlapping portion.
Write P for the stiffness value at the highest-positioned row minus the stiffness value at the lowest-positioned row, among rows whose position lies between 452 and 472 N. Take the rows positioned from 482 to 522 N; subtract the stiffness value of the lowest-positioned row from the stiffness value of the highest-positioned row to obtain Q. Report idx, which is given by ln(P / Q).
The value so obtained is 0.7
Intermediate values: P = 0.04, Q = 0.02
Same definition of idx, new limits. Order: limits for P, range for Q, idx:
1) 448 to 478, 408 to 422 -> 1.5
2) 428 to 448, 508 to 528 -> 1.4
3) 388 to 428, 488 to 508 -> 0.8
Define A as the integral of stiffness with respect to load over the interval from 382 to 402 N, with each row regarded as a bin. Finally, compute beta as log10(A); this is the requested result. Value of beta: 1.34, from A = 21.7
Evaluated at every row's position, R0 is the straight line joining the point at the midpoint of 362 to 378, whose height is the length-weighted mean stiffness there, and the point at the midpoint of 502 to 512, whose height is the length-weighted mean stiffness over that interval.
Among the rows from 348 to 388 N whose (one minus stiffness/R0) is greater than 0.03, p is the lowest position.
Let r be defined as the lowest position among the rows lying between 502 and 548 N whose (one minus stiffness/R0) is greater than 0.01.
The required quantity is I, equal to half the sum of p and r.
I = 437.5 N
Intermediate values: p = 365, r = 510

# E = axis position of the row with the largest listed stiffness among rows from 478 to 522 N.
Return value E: 500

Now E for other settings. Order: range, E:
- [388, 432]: 420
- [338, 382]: 360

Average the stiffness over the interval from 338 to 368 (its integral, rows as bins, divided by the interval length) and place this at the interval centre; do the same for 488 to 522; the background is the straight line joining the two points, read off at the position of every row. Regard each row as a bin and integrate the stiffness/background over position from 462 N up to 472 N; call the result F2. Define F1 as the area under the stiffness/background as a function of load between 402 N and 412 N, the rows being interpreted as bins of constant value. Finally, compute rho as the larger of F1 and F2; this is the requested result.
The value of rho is 11.96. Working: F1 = 10.37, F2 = 12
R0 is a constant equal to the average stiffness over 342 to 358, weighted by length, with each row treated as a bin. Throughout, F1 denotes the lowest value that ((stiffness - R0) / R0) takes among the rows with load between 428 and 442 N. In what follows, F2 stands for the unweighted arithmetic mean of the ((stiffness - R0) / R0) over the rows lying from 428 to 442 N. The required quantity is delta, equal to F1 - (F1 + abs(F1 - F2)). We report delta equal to -0.16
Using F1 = 0.12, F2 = 0.28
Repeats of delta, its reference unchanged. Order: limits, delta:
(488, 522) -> -0.16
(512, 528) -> -0.10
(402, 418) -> -0.07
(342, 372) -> -0.10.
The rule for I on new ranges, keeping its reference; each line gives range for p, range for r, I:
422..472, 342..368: 387.5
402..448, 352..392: 397.5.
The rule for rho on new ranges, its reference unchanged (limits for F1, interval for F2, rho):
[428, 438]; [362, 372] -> 10.62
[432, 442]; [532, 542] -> 11.49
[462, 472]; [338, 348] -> 11.96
